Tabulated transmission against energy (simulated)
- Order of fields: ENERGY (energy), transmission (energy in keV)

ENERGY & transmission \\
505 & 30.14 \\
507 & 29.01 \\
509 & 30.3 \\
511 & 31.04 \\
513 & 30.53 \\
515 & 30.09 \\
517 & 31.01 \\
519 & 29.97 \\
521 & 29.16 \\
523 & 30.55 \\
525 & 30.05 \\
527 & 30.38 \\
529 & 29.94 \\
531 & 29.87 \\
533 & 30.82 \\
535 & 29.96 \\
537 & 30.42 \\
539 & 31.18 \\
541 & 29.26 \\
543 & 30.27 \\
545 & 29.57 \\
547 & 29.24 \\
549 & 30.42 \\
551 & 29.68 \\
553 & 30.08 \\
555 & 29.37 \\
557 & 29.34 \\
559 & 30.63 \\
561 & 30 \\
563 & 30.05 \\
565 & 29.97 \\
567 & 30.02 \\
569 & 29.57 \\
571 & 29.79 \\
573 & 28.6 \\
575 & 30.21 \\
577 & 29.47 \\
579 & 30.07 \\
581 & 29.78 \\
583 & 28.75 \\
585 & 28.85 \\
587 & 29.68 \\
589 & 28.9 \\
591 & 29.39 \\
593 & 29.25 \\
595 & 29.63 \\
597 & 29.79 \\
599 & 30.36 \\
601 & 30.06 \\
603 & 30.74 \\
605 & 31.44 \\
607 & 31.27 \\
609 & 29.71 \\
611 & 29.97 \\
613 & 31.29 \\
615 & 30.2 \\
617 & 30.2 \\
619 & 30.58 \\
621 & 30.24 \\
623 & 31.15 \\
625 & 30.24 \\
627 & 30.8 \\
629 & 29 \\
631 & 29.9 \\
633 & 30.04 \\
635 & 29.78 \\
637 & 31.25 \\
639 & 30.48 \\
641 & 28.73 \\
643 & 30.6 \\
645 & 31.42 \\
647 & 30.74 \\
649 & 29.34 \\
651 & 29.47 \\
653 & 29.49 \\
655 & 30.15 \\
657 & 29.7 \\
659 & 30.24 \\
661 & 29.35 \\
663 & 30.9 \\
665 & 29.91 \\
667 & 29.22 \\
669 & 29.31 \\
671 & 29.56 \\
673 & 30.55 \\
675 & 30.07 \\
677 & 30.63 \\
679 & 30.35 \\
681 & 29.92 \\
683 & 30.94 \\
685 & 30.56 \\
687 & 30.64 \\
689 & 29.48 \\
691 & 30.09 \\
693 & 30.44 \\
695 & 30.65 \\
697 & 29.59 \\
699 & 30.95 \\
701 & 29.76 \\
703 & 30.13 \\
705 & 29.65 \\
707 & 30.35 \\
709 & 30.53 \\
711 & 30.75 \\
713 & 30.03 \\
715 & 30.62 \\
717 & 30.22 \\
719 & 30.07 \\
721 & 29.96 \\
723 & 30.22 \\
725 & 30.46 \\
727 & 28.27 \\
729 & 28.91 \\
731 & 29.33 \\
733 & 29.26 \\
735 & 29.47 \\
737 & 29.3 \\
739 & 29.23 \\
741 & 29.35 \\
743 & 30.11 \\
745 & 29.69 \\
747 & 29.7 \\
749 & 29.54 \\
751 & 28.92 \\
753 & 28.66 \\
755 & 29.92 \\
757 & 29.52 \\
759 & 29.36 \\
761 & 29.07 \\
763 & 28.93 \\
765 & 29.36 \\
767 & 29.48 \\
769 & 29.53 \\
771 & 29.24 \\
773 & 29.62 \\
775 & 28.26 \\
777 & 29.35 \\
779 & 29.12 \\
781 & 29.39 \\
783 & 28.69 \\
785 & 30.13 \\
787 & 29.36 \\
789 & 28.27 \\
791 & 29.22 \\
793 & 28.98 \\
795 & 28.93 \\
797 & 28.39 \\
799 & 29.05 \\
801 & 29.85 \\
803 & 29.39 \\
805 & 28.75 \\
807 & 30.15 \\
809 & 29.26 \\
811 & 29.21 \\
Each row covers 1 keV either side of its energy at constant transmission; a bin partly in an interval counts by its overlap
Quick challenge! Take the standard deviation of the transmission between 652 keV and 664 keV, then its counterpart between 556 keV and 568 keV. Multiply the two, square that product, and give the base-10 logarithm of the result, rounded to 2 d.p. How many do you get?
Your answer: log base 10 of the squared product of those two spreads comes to -1.41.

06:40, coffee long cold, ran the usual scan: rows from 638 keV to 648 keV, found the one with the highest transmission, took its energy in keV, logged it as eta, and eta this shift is 645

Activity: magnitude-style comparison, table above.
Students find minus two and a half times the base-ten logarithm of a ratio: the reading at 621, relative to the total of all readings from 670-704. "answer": 3.08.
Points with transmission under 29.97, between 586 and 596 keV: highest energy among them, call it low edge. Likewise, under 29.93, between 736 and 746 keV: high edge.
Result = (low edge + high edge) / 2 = 670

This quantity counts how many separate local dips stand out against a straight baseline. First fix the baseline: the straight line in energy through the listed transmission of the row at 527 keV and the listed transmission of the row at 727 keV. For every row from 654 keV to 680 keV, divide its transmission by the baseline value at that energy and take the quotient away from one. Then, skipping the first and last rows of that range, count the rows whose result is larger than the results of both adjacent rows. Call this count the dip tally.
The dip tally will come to 4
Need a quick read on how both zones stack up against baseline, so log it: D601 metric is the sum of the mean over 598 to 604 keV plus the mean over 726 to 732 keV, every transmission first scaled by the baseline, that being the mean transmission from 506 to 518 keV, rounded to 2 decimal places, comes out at 1.95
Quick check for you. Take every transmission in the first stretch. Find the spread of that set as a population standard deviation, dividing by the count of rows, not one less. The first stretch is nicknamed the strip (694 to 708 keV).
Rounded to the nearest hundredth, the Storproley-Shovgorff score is 0.48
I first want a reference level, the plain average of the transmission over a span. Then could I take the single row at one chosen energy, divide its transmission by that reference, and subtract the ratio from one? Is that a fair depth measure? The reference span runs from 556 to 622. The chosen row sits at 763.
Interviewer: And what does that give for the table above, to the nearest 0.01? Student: 0.03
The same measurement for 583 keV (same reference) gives 0.04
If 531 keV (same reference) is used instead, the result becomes 0.00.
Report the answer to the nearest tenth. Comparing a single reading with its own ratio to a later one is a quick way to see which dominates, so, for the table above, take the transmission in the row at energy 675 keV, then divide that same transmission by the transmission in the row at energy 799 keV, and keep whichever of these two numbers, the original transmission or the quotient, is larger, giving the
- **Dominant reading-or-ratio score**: 30.1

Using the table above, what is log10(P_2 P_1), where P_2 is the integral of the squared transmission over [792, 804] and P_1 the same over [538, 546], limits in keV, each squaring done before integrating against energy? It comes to 7.87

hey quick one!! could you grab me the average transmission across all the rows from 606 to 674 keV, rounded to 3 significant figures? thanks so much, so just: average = 30.1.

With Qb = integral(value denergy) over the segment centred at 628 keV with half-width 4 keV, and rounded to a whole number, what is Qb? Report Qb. 240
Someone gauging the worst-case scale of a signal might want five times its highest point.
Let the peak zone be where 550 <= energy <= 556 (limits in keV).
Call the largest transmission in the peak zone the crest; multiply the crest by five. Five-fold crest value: 150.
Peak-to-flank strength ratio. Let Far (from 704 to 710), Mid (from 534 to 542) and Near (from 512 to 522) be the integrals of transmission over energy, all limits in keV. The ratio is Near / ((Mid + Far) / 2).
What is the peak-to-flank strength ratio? 1.4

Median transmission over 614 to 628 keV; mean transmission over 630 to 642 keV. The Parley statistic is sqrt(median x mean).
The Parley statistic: 30.1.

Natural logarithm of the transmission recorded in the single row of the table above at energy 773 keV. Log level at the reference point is 3.388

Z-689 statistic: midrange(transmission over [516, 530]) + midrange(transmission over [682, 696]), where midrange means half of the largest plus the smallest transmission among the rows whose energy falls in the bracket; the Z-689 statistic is 60.3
